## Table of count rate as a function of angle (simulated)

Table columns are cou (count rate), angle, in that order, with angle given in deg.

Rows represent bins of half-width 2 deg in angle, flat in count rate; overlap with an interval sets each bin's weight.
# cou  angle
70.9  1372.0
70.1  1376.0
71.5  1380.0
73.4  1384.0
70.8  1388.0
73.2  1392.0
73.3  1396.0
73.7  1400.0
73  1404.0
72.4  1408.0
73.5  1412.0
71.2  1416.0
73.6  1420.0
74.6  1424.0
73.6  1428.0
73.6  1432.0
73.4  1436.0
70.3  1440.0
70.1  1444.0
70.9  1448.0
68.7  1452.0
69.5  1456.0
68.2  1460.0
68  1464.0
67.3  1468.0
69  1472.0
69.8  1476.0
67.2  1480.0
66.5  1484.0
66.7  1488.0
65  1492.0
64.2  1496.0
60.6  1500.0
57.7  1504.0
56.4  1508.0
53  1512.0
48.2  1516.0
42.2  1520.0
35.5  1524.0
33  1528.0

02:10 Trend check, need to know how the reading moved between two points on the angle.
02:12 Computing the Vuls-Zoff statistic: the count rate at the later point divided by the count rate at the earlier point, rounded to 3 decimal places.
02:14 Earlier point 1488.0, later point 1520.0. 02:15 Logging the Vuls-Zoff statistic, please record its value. 0.633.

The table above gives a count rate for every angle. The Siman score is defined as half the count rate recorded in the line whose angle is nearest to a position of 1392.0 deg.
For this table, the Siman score 36.6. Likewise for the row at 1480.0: 33.6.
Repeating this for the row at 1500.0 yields 30.3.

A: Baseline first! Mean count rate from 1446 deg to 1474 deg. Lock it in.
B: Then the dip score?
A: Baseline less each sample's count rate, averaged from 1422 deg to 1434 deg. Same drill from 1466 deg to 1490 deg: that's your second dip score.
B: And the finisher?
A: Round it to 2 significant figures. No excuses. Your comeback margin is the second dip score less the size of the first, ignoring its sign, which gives -4.1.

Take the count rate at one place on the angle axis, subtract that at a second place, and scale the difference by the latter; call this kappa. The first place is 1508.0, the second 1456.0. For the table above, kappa -0.19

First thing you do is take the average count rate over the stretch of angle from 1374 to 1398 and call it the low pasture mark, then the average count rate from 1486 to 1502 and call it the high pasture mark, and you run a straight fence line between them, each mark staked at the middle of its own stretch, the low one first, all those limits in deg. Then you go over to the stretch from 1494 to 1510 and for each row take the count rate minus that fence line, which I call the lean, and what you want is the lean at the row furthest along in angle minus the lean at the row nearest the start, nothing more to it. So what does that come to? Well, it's -7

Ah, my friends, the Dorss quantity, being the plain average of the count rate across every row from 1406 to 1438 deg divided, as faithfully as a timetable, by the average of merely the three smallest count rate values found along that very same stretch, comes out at 1.01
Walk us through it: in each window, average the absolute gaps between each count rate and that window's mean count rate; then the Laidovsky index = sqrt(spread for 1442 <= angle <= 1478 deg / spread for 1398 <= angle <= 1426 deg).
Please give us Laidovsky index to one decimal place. 1.1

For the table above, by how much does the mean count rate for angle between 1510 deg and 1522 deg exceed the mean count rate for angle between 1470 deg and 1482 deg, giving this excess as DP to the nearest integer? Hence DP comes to -21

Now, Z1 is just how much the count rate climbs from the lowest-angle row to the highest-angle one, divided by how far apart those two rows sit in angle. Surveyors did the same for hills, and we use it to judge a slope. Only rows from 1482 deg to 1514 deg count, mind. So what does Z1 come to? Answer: -0.48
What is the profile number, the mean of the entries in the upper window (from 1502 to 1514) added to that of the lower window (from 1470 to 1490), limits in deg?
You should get 124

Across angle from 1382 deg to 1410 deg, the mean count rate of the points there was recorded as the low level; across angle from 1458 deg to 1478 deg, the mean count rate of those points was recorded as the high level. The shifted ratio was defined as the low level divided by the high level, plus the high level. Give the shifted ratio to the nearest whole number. 70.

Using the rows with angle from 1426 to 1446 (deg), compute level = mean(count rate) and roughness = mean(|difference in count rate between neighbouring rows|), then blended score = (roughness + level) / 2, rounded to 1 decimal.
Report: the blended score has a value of 36.5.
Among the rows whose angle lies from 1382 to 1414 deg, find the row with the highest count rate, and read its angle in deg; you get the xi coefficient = 1400.0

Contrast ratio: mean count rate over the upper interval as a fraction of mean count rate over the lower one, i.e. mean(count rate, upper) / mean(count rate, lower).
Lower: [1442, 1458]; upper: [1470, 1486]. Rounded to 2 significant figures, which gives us 0.98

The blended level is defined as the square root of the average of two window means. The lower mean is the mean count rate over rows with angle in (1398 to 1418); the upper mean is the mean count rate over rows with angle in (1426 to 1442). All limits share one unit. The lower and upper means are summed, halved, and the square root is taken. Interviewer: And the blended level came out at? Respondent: 8.53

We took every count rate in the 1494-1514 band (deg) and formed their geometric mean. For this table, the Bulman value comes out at 58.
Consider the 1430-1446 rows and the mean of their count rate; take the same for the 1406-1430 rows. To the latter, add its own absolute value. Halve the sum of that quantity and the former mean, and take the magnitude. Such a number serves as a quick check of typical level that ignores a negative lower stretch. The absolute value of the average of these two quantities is 109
